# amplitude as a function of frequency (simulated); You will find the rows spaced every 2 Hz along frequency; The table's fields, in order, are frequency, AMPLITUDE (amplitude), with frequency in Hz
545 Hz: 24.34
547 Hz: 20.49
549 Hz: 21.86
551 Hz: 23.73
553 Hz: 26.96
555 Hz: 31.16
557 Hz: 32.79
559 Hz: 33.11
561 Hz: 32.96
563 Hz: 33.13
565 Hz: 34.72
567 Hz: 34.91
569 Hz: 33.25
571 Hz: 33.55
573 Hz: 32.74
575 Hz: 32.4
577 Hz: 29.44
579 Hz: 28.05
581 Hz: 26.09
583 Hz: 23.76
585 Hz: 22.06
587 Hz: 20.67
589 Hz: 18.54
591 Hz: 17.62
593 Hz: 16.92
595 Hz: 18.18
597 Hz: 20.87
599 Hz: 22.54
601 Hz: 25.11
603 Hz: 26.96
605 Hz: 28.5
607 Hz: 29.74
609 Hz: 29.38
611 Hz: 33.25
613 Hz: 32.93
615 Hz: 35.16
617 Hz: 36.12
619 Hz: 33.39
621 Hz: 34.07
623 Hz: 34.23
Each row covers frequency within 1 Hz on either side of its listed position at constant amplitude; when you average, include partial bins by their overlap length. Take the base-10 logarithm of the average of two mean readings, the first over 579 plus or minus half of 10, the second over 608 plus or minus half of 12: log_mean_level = 1.46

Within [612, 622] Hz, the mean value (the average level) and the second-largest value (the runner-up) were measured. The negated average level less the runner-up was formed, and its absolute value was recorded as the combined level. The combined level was 69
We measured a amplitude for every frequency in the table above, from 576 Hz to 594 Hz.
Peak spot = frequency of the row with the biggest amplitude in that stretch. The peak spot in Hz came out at 577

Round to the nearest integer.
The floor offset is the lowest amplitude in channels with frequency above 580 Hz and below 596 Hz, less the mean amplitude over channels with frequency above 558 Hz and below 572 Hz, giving -17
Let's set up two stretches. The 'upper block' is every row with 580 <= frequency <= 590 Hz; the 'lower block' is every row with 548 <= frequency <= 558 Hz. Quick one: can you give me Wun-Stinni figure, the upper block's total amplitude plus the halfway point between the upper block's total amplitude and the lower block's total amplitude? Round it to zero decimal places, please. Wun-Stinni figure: 235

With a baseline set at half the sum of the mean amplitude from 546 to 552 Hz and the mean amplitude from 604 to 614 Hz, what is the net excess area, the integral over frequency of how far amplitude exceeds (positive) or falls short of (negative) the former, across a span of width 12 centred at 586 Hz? -59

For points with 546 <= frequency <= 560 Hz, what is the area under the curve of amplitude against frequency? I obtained 380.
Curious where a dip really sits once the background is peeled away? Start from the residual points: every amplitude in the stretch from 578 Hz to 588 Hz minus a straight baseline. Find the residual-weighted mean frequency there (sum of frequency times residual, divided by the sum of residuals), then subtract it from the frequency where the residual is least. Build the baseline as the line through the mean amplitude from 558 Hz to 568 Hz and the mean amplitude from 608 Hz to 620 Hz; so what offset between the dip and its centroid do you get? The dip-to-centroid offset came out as 3.2 Hz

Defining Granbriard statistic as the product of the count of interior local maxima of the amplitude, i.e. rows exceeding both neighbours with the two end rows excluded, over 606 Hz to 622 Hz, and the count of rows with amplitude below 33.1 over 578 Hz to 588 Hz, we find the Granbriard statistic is 10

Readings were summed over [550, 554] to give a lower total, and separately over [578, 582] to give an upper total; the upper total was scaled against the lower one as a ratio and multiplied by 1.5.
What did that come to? 1.60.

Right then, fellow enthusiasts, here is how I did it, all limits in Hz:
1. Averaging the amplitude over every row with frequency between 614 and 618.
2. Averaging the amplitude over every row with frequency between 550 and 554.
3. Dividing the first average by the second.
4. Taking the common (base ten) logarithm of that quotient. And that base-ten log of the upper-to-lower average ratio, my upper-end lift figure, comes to 0.15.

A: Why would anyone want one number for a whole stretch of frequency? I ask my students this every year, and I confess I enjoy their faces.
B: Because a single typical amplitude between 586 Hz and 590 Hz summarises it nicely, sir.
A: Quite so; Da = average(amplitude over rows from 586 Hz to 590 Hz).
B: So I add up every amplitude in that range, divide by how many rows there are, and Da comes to 20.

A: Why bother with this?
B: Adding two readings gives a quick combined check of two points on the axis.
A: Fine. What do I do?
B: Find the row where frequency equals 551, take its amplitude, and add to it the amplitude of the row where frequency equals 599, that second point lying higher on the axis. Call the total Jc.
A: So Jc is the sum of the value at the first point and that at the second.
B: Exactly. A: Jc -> 46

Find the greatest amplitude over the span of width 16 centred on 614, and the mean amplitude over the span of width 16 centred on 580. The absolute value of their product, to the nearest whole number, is 972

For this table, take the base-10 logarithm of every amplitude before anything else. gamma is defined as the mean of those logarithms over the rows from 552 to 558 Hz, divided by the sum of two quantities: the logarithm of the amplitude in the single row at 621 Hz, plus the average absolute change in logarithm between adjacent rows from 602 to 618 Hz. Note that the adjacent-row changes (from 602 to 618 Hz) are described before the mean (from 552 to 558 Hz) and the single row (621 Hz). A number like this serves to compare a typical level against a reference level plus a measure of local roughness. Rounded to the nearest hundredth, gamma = 0.95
